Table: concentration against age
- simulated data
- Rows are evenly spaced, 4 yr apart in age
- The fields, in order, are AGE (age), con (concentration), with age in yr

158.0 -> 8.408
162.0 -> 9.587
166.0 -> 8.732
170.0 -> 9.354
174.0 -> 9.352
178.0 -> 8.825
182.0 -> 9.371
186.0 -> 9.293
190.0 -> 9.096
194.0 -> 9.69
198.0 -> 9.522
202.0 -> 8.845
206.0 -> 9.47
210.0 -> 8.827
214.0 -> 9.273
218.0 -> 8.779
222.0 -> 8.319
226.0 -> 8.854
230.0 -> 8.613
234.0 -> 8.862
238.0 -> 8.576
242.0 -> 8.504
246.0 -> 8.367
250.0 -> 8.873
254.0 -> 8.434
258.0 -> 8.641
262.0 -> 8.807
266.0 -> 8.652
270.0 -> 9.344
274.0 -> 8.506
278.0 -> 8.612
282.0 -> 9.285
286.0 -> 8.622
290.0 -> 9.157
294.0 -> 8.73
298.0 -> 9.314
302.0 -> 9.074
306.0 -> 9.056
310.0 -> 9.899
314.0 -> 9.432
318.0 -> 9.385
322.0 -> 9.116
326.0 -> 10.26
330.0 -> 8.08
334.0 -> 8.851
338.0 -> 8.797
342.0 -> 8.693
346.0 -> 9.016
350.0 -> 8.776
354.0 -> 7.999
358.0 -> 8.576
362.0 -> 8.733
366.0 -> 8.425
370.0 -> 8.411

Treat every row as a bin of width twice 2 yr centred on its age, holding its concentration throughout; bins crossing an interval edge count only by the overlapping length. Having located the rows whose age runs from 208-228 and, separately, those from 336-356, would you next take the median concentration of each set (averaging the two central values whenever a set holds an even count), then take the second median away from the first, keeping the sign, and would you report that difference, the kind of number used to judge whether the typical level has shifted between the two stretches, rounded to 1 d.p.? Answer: 0.1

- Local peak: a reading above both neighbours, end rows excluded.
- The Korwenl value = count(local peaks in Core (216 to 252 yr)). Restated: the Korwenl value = 2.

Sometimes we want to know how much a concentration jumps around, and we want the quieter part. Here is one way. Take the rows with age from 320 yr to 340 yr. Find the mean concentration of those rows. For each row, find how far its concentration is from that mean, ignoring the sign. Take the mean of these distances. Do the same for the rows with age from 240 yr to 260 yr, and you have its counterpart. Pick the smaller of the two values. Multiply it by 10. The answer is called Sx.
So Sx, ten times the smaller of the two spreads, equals 1.5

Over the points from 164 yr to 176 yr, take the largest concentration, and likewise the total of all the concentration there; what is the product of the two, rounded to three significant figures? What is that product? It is 257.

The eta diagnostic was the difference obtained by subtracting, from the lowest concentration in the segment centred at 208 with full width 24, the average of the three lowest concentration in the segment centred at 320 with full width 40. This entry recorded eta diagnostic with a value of 0.20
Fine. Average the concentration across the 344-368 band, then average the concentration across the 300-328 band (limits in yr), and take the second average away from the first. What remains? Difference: -0.9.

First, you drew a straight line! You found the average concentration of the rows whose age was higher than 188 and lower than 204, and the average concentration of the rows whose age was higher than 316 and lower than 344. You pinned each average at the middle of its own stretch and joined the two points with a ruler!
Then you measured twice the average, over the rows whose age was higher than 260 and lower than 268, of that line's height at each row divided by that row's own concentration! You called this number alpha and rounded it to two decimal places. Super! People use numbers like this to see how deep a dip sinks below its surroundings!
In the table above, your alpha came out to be 2.10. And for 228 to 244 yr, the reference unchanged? 2.13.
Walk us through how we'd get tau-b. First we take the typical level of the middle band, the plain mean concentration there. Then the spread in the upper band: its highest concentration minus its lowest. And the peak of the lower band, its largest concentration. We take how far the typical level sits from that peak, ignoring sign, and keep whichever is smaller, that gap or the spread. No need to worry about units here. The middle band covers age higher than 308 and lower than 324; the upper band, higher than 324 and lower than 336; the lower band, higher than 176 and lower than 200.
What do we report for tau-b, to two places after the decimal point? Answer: 0.23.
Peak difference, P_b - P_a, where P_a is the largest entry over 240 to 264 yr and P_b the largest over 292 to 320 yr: 1.0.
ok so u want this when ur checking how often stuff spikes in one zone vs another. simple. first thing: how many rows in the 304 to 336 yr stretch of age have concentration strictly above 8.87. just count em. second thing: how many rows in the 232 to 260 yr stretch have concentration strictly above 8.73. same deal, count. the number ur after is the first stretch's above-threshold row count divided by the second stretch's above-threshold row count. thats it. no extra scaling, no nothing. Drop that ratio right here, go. 3.0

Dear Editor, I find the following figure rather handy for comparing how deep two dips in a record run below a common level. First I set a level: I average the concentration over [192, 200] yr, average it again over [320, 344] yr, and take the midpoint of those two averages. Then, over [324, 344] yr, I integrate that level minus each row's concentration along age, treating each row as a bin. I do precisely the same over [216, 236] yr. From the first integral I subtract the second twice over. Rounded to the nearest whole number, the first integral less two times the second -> -17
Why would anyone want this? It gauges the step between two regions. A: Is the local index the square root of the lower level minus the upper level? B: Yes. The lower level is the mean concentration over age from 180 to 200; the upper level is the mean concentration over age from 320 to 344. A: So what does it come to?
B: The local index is 0.7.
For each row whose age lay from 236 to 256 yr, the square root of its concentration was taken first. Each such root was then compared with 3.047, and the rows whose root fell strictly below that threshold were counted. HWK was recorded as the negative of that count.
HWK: -5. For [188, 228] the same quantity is -7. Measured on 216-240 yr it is -6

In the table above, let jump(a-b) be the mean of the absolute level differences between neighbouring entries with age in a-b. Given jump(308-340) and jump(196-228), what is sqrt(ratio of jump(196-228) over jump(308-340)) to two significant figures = 0.89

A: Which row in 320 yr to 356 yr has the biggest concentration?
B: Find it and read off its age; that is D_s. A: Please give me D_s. 326.0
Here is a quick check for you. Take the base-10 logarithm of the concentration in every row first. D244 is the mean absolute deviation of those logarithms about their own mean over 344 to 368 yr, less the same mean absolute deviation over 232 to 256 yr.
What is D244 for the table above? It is 0.0041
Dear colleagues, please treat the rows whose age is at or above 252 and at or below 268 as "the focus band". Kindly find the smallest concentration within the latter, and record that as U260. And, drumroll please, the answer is 8.434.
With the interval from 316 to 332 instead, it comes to 8.08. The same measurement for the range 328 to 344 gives 8.08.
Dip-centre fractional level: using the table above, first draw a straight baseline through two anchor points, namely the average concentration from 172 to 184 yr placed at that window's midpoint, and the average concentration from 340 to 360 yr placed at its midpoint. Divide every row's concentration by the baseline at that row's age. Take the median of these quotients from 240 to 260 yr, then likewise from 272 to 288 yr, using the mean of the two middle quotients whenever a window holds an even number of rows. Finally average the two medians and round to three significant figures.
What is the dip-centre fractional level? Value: 0.962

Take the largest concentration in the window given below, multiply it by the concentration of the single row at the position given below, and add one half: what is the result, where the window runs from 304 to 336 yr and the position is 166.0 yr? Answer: 90.1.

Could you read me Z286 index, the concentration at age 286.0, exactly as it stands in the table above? 8.622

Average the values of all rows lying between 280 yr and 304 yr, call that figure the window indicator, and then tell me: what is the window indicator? 9.03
